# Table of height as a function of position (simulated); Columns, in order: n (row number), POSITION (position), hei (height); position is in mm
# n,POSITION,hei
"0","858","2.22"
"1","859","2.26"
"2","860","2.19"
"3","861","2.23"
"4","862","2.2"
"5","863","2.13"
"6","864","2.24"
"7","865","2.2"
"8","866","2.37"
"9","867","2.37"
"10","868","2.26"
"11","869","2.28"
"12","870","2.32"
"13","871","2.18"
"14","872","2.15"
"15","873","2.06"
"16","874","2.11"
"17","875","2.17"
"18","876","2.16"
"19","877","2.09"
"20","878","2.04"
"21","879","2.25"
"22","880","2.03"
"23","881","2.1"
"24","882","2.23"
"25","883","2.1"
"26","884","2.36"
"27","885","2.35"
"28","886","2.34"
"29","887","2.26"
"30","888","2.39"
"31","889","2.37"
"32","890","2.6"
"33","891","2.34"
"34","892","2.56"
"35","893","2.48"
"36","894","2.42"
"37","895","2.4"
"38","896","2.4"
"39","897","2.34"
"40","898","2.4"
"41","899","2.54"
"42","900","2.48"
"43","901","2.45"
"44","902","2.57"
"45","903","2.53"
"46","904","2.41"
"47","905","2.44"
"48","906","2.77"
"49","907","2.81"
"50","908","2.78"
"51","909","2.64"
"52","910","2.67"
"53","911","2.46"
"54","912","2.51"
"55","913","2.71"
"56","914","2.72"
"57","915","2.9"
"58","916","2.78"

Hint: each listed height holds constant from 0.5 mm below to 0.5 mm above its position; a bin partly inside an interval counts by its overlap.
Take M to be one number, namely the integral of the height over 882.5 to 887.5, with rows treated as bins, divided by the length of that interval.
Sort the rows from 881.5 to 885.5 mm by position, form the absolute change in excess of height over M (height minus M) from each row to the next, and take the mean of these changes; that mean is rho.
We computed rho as 0.13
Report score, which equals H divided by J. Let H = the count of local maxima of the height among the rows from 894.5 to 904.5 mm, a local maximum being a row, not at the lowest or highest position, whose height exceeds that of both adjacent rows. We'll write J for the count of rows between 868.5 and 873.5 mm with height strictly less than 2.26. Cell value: 0.7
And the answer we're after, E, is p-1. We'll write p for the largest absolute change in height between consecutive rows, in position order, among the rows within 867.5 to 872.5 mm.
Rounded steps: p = 0.14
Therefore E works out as -0.860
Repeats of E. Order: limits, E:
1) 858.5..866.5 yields -0.830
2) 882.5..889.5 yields -0.740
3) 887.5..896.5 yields -0.740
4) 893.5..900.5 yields -0.860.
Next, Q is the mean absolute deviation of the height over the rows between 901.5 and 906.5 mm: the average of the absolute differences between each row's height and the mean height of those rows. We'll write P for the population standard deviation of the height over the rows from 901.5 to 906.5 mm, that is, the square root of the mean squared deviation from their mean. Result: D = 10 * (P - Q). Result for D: 0.26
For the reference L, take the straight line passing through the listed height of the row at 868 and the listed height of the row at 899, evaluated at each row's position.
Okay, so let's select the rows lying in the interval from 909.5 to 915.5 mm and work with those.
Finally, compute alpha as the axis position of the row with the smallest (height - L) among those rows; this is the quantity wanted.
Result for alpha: 911 mm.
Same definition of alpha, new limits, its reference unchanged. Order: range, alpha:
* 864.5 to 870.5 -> 865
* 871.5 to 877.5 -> 877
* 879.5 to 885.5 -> 880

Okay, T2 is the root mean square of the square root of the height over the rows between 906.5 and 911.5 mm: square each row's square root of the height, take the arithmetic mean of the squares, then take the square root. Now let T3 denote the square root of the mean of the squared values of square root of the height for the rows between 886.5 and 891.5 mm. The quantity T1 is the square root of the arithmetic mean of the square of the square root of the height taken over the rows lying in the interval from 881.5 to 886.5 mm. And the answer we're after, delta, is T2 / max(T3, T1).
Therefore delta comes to 1.06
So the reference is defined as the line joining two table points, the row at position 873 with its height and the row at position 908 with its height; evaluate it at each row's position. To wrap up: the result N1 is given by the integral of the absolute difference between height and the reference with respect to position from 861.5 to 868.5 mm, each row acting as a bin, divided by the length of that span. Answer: 0.36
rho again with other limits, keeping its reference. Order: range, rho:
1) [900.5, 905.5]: 0.08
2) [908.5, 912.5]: 0.10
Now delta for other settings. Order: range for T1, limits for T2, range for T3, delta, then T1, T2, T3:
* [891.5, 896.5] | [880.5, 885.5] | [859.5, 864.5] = 0.95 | 1.57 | 1.49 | 1.48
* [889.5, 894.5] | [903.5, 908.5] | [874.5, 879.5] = 1.03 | 1.57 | 1.63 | 1.46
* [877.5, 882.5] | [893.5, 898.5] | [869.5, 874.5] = 1.05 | 1.46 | 1.55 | 1.47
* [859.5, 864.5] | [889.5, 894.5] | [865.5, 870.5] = 1.03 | 1.48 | 1.57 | 1.52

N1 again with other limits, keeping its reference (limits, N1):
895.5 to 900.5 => 0.14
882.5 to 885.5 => 0.09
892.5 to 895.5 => 0.06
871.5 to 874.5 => 0.05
